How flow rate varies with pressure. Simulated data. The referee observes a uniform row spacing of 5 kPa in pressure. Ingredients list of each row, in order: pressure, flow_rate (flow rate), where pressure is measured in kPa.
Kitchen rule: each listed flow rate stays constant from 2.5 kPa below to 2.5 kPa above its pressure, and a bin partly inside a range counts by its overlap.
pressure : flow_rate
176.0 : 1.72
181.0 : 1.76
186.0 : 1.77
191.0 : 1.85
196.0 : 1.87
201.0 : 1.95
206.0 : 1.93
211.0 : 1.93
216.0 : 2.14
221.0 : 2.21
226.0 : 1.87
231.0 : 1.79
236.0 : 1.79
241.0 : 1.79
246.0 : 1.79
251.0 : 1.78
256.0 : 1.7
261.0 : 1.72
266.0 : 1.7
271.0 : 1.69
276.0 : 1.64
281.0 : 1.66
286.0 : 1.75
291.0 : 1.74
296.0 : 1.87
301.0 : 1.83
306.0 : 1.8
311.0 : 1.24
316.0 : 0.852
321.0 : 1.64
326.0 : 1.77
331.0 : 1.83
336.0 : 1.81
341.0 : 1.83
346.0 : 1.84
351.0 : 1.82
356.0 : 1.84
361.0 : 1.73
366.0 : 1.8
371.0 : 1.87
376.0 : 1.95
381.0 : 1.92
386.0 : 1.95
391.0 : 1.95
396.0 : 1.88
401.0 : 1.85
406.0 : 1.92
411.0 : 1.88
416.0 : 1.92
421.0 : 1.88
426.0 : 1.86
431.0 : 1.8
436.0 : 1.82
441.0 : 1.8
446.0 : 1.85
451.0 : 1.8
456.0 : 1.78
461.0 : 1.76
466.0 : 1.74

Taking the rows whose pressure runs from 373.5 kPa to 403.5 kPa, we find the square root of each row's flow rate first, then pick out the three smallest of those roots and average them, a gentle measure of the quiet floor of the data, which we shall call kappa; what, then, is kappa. 1.37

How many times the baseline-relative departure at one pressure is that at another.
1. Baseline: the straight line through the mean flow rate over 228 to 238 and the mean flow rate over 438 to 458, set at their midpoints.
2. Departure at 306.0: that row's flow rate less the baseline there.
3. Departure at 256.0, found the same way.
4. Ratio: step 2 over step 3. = 0.0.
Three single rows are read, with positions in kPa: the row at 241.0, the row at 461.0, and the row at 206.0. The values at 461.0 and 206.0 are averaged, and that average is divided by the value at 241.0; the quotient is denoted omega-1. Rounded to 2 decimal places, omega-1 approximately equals 1.03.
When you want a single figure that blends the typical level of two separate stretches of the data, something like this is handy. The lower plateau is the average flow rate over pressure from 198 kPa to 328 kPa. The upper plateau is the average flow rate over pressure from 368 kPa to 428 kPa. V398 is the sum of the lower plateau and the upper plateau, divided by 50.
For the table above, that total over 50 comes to 0.0731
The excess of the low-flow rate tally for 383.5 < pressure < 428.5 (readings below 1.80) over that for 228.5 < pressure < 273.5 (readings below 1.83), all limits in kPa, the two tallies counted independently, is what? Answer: -9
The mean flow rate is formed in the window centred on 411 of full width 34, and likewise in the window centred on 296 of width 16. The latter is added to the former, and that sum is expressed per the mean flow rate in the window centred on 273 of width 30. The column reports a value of 2.18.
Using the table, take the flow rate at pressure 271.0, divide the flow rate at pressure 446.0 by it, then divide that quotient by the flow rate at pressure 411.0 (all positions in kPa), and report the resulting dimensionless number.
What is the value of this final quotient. 0.582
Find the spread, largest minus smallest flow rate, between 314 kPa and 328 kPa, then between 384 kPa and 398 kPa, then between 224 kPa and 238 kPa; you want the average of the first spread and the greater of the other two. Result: 0.50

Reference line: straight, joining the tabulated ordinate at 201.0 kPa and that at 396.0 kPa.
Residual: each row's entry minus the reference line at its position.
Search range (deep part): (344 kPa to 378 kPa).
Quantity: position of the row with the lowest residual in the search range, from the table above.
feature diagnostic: 361.0 kPa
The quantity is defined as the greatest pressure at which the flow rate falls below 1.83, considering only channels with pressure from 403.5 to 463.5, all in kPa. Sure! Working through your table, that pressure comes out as 461.0 kPa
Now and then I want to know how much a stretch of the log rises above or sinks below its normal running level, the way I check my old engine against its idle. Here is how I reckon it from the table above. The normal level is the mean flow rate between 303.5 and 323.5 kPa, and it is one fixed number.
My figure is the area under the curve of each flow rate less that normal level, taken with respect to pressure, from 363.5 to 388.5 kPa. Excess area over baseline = 13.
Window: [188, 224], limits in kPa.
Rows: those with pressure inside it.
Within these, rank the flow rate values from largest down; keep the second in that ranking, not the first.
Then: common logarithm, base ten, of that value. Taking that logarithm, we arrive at 0.330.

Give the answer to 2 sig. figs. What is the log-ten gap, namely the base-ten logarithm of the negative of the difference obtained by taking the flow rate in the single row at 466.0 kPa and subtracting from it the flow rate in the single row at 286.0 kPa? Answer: -2.0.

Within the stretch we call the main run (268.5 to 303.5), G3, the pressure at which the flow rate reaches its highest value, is 296.0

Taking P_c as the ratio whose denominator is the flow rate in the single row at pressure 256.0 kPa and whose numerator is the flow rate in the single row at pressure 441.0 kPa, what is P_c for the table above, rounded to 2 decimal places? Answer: 1.06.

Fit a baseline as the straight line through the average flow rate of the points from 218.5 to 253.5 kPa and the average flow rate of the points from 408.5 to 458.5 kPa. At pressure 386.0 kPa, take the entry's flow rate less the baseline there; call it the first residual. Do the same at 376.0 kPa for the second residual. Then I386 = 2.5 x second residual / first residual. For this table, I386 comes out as 2.5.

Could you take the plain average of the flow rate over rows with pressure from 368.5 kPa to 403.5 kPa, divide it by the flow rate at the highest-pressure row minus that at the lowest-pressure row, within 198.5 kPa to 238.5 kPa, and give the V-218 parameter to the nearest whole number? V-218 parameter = -12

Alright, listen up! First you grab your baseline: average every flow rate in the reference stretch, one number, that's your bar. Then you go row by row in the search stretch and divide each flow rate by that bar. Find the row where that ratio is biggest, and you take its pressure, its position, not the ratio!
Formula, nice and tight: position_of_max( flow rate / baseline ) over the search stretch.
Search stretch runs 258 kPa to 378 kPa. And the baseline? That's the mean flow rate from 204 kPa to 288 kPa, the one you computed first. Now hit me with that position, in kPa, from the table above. 376.0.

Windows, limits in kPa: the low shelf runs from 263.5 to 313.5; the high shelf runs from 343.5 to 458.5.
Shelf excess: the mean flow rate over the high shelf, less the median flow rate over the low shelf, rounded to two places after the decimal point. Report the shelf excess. 0.14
